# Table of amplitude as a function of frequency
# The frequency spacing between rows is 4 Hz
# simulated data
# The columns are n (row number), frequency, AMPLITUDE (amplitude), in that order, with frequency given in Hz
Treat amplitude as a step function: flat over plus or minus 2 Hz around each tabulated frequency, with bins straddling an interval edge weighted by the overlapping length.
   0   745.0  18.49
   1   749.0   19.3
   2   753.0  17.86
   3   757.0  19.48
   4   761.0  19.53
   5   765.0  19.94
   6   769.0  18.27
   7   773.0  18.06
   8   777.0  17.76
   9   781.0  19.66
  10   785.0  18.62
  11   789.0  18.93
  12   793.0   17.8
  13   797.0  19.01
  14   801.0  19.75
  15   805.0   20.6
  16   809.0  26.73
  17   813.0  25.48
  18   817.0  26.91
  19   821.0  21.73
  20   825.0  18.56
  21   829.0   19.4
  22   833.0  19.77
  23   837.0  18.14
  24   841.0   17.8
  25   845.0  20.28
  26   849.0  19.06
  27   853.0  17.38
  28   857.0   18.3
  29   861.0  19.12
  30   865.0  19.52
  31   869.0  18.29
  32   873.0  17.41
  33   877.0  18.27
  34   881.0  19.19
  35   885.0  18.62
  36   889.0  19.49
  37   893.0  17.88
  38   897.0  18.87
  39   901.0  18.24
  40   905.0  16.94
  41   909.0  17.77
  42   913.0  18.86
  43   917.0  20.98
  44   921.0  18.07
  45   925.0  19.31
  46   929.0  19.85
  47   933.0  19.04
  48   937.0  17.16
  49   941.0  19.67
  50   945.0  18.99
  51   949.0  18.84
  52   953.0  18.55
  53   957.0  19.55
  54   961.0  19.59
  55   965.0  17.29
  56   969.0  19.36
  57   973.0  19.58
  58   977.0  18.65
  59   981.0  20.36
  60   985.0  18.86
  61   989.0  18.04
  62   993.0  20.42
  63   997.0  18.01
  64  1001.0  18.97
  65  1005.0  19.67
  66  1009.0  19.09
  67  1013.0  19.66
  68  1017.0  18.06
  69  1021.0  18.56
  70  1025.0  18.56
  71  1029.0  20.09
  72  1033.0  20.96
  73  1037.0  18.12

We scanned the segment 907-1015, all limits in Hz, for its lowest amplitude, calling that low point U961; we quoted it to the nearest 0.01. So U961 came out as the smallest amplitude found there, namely 17.16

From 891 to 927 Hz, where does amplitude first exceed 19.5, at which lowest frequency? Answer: 917.0 Hz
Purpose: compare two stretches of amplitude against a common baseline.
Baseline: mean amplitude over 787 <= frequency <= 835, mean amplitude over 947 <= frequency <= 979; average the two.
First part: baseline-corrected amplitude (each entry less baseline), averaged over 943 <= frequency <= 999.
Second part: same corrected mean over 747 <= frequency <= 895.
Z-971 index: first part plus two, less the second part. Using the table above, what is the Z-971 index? 1.5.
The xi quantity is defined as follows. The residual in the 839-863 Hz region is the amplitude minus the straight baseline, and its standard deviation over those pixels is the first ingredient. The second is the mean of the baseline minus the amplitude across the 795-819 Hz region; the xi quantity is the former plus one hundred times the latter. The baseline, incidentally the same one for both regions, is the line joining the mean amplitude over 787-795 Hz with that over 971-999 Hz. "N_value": -464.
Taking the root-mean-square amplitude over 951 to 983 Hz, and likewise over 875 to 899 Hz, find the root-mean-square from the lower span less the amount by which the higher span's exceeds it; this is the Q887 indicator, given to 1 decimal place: 18.3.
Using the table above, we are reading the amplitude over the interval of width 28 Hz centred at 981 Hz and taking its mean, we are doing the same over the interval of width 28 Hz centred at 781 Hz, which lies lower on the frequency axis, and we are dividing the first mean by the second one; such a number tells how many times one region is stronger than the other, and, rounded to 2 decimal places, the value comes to 1.05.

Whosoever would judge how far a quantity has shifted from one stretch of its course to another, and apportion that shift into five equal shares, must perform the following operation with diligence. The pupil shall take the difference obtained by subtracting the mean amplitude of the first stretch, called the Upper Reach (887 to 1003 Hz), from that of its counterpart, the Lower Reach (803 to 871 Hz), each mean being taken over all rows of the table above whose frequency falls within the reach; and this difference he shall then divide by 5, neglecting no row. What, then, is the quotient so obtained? 0.31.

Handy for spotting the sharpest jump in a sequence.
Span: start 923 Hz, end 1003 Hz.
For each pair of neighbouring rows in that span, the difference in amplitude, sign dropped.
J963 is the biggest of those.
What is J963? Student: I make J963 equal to 2.5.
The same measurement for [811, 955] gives 5.2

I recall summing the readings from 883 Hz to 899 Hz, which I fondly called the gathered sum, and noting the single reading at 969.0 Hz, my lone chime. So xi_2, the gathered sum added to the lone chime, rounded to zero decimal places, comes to 94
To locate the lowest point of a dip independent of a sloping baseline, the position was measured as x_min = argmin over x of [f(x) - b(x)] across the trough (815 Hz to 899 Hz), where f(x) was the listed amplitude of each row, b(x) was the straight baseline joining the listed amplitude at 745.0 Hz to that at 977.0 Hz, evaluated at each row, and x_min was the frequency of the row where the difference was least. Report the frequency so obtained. 853.0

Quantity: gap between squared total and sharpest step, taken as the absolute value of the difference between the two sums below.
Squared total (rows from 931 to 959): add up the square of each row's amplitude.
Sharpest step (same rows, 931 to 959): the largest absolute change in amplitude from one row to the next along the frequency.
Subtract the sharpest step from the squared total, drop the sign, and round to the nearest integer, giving 2483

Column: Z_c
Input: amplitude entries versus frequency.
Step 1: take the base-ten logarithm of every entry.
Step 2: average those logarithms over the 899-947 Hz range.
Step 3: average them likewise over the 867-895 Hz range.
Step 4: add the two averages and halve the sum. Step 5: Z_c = 1.269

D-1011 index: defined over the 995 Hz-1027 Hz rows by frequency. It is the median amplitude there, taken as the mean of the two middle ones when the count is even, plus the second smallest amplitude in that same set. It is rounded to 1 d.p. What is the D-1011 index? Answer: 36.8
